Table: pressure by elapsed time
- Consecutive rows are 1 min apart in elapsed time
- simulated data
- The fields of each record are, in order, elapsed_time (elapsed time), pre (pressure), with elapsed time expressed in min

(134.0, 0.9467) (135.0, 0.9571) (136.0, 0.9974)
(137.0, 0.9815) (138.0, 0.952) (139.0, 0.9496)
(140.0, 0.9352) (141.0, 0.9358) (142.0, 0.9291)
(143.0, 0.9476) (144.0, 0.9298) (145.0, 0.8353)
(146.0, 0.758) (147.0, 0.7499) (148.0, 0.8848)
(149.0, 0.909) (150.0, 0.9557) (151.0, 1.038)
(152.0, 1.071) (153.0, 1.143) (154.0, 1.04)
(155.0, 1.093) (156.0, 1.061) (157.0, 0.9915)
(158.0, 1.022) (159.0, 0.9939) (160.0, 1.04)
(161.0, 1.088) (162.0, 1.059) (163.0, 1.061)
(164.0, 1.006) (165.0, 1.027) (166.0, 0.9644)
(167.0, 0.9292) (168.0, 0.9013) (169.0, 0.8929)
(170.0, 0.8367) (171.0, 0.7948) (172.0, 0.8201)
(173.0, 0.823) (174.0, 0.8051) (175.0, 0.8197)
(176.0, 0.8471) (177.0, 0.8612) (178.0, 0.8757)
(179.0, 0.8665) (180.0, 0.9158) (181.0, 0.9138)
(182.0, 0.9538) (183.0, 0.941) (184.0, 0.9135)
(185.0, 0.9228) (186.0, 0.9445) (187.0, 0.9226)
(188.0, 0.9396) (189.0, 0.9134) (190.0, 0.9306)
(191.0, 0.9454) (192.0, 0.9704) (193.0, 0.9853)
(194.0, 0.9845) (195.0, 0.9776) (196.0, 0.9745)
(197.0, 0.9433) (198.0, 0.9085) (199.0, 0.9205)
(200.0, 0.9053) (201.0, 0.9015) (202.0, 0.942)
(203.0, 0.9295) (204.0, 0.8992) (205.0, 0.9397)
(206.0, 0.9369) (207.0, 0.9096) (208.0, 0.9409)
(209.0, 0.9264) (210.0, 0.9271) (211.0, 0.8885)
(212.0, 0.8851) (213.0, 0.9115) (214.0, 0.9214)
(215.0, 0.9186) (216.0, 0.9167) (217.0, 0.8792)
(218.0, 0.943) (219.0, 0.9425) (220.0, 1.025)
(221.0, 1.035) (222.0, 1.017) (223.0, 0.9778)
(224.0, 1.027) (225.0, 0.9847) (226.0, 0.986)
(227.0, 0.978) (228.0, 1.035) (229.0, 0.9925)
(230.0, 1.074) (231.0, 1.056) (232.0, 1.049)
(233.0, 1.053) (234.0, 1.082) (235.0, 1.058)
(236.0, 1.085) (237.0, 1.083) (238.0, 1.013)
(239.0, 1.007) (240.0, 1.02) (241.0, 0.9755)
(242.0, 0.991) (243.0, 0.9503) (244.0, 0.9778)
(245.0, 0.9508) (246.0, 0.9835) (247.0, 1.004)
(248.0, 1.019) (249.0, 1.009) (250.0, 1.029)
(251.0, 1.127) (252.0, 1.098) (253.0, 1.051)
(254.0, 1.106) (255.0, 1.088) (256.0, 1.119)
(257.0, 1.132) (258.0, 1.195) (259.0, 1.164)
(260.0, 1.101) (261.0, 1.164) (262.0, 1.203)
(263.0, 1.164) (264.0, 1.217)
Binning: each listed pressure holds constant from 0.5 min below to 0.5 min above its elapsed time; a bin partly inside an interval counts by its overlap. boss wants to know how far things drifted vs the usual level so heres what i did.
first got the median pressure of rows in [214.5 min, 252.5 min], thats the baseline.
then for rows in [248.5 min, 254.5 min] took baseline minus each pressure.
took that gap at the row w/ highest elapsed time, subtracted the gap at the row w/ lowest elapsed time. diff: -0.10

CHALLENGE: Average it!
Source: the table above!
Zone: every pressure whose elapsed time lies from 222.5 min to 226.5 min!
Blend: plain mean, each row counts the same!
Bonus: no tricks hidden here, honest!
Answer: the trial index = 0.99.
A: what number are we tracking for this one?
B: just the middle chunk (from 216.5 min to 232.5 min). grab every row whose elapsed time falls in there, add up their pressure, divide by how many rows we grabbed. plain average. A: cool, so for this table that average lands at 1.00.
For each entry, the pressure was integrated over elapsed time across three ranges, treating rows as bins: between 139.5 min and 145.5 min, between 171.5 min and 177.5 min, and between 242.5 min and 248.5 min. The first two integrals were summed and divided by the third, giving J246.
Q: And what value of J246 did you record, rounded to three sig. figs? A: 1.78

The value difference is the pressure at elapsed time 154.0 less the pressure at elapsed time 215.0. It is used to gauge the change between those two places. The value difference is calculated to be 0.121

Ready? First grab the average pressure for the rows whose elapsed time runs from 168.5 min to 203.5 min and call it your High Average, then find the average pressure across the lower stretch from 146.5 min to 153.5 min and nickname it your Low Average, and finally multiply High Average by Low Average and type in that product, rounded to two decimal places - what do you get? 0.87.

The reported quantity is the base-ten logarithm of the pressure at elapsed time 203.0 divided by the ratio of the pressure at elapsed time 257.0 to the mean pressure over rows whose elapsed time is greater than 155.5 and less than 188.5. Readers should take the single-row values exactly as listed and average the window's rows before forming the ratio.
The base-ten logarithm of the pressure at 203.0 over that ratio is -0.12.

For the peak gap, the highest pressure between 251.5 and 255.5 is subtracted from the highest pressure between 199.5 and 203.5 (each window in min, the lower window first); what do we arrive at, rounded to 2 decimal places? -0.16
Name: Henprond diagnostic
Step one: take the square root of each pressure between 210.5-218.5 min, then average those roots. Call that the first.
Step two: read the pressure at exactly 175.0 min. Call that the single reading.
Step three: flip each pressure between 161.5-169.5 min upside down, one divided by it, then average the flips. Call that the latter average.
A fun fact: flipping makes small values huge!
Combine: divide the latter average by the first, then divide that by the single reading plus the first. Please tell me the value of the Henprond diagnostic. 0.607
